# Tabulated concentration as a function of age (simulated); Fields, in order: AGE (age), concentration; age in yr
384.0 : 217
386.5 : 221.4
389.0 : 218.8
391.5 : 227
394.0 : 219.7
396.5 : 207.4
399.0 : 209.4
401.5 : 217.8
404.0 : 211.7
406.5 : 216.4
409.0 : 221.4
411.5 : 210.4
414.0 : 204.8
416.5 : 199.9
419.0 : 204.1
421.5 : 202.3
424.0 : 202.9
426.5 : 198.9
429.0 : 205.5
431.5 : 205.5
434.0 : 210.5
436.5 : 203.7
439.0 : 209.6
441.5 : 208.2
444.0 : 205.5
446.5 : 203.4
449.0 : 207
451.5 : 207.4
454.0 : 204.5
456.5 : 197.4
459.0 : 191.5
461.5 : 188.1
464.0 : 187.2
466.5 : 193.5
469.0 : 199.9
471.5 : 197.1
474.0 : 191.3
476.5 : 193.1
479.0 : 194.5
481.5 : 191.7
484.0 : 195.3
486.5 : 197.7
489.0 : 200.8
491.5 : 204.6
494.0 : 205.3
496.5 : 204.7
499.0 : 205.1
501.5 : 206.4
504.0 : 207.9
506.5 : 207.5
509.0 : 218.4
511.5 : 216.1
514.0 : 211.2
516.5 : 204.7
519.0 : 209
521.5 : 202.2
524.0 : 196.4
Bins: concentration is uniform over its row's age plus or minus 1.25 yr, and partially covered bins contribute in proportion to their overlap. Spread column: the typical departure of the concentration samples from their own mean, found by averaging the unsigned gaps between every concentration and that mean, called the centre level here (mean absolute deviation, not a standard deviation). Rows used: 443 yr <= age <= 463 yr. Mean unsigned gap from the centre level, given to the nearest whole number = 6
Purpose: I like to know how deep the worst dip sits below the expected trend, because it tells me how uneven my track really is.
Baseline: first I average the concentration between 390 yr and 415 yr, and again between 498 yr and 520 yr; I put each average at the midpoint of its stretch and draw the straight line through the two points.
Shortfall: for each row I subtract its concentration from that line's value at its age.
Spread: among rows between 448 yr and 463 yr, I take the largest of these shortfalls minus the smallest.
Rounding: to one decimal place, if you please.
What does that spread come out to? 18.8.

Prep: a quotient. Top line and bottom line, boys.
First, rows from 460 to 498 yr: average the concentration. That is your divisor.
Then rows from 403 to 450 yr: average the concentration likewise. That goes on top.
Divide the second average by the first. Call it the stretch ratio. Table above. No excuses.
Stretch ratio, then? 1.05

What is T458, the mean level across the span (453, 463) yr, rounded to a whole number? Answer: 195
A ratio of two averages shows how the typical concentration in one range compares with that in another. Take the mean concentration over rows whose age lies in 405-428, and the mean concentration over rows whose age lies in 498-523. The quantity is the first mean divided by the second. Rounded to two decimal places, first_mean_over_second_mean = 0.99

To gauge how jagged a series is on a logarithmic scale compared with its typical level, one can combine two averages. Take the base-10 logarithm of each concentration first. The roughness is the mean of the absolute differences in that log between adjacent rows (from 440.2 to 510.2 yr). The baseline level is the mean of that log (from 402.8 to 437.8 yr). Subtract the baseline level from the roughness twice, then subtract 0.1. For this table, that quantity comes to -4.72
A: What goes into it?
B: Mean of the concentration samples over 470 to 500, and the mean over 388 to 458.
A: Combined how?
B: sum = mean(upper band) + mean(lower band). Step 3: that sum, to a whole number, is 407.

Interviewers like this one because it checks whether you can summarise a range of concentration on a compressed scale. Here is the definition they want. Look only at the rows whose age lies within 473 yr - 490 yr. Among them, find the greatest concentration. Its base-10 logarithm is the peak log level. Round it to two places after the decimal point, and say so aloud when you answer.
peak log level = 2.30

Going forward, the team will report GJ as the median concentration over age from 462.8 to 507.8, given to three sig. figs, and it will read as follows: 199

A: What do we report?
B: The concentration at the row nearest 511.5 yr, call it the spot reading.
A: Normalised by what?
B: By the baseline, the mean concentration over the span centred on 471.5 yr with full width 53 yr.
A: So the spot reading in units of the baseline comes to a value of 1.09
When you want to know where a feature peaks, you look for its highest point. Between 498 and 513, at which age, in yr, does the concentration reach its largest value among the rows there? 509.0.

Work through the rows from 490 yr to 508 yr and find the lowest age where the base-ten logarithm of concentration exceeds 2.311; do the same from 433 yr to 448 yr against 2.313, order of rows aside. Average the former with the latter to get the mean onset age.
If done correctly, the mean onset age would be 464.0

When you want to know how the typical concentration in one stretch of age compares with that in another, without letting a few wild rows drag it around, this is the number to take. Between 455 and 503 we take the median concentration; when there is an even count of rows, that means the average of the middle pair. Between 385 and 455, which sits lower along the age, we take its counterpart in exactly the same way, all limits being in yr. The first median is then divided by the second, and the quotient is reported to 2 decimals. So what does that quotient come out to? 0.95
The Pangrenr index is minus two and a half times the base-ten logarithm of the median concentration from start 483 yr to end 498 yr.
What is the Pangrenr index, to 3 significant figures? -5.77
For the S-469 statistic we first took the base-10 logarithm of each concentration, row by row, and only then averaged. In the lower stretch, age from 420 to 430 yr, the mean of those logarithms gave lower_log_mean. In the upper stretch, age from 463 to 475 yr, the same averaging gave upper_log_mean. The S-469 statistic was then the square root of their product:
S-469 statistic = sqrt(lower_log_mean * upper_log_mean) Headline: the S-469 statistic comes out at 2.30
